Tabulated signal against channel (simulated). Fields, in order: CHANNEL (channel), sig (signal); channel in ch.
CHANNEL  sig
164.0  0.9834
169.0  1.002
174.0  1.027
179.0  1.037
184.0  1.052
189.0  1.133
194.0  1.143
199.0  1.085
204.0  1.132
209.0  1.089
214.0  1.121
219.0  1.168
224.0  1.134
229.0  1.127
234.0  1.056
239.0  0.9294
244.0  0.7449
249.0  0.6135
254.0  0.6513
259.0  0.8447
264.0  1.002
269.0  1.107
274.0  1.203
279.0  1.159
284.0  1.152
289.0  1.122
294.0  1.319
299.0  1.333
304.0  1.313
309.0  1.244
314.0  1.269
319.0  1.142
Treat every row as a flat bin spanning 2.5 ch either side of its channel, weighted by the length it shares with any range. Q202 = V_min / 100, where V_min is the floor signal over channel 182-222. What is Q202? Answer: 0.0105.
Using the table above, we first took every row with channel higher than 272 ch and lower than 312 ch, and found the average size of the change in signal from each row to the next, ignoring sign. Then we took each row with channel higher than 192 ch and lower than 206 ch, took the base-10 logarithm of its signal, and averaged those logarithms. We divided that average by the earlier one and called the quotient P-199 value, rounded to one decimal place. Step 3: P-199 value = 0.9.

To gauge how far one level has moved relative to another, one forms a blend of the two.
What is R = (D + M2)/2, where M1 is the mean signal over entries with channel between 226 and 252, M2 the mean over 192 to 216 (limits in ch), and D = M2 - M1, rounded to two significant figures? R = 0.67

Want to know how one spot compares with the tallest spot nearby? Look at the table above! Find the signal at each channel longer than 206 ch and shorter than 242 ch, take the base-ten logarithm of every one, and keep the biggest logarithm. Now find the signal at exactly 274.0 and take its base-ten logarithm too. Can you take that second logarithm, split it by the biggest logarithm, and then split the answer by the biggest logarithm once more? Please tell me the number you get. 18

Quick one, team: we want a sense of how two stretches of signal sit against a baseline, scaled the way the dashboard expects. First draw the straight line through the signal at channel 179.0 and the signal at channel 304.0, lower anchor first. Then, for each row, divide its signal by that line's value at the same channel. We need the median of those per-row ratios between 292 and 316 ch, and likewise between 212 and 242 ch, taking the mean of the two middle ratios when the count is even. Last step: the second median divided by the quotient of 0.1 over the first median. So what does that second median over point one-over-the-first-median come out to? 9.9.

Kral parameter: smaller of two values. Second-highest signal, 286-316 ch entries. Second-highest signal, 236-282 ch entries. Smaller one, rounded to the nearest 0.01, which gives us 1.16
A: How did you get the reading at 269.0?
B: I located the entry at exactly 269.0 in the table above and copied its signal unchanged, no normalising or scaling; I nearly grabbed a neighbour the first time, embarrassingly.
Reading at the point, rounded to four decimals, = 1.1070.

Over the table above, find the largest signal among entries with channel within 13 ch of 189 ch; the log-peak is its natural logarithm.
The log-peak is 0.13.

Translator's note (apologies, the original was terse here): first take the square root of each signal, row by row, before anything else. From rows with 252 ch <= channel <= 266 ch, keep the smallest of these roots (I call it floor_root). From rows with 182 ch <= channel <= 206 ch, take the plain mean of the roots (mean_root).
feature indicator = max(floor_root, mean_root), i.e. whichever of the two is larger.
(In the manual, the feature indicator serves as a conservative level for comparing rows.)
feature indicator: 1.05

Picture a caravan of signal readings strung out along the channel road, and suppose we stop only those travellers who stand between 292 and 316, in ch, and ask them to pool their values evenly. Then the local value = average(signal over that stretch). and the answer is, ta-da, 1.30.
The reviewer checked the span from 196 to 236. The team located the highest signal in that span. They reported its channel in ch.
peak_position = 219.0 ch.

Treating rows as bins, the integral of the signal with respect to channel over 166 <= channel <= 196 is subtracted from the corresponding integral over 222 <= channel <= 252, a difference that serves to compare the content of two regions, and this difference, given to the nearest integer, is -4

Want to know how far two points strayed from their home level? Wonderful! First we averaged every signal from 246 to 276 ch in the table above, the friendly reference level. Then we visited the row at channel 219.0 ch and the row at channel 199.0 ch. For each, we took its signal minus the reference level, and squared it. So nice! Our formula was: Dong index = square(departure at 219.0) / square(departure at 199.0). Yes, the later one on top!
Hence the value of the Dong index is 2.1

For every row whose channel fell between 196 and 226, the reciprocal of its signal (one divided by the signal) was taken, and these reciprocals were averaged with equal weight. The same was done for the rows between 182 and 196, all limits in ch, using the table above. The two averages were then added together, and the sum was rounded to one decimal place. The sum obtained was 1.8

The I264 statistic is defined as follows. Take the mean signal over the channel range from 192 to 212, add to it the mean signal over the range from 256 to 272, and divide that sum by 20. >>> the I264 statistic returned 0.105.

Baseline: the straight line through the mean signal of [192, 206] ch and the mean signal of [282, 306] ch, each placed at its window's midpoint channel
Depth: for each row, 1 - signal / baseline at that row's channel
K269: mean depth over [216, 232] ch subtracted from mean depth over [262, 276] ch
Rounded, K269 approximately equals 0.08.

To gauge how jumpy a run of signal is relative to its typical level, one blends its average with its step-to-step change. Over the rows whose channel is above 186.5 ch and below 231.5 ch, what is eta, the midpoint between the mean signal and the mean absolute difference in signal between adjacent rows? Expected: 0.58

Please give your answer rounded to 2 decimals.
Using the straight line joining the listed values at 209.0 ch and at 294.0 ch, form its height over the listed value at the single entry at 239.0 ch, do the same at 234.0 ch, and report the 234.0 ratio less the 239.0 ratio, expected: -0.16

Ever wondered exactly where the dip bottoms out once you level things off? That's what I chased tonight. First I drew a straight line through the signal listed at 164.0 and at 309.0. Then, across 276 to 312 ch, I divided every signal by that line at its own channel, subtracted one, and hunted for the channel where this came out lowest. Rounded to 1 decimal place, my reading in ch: 289.0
